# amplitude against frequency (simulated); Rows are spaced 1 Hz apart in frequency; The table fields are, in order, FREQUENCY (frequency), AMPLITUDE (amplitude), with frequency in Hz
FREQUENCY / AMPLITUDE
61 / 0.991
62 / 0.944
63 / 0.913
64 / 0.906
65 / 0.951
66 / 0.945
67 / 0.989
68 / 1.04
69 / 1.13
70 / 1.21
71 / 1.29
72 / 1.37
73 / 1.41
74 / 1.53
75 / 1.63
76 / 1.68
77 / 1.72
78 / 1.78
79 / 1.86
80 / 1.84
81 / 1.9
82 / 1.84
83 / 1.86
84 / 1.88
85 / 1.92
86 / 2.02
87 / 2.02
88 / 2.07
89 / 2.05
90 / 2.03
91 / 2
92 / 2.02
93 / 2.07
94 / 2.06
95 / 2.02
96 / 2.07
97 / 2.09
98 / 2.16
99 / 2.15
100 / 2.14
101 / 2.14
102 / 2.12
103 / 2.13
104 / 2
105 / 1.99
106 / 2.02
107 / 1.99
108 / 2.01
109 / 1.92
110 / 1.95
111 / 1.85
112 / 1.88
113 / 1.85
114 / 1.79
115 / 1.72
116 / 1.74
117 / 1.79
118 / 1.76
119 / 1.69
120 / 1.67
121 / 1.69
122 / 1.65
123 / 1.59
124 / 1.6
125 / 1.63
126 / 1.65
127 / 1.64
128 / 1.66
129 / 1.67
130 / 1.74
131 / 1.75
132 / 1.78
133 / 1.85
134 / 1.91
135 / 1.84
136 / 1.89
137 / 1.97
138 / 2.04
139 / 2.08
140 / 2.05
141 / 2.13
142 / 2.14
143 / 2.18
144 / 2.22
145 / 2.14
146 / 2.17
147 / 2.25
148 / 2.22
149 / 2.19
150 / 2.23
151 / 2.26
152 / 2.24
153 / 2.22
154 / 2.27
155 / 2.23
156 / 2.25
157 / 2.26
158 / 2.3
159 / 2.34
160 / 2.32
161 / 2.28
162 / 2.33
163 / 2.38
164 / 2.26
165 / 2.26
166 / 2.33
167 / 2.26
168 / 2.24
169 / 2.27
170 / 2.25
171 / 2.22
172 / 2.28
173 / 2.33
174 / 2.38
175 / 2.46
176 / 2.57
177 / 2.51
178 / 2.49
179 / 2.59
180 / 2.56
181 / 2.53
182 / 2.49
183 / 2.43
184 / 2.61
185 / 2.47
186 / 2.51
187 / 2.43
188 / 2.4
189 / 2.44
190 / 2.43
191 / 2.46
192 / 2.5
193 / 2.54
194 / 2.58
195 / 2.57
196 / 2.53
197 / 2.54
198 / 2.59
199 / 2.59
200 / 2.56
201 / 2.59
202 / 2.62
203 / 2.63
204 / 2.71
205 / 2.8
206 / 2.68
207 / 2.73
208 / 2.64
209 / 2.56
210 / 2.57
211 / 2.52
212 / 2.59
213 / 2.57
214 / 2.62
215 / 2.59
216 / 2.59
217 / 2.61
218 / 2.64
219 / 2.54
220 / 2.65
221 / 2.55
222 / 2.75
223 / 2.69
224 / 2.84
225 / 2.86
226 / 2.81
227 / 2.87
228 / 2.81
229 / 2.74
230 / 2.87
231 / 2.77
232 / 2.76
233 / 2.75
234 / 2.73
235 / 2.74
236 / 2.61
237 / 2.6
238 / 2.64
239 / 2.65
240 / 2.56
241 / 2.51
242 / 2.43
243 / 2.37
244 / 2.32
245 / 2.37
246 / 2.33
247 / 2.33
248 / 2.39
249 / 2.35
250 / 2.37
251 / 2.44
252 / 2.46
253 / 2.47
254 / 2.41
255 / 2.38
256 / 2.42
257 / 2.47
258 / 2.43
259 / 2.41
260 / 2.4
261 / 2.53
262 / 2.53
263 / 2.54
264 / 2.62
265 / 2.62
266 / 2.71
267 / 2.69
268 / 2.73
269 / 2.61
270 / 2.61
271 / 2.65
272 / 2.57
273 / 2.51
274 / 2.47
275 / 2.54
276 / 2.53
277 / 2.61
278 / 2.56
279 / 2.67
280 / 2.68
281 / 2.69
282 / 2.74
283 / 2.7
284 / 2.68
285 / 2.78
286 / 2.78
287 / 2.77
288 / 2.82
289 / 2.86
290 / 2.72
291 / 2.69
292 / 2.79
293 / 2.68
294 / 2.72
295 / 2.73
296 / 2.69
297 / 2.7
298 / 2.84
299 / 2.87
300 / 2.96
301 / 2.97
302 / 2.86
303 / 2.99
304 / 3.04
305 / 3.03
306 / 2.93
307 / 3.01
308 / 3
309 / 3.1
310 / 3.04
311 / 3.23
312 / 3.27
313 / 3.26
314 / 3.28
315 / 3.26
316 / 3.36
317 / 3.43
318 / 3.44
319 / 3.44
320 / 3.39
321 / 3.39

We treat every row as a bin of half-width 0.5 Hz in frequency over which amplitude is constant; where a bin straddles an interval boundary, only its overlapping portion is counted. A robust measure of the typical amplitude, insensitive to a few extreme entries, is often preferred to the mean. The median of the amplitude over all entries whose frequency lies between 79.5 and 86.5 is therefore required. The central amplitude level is 1.88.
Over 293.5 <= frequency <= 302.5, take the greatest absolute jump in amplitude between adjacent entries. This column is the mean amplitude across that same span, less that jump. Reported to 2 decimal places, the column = 2.68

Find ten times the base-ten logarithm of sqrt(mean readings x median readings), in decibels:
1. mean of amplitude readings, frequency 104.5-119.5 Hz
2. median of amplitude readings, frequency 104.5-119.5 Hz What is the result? 2.7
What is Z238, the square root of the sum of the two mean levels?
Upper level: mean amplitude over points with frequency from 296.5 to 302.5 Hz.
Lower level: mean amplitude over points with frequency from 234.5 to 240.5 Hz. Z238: 2.35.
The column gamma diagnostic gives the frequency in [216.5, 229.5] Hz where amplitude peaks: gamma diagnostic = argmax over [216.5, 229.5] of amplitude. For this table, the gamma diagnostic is 227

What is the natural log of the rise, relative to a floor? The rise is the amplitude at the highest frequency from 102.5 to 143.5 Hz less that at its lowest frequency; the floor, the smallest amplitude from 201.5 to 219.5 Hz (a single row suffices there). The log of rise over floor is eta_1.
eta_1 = -3.9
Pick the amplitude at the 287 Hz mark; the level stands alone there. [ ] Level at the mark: 2.77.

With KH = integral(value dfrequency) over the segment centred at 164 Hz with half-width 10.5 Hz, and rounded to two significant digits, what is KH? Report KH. 48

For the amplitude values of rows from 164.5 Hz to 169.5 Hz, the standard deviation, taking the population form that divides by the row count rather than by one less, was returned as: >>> 0.031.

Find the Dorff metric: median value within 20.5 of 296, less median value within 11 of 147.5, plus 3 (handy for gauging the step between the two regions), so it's 3.60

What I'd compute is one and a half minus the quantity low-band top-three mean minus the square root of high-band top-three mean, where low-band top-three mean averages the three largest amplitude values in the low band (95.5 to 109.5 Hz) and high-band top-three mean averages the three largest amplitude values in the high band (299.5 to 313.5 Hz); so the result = 1.15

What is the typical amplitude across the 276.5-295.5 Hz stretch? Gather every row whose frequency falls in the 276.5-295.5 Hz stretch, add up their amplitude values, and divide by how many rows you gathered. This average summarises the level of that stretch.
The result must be 2.72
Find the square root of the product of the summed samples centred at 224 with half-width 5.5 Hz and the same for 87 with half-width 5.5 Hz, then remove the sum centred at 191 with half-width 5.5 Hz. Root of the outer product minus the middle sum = -2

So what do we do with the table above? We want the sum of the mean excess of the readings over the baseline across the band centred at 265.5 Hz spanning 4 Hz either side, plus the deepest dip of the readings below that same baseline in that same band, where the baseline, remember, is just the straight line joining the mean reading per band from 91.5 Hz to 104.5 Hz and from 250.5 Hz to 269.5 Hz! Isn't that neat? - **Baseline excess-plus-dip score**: 0.092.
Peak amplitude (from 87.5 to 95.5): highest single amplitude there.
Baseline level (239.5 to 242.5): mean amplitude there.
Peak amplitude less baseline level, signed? -0.4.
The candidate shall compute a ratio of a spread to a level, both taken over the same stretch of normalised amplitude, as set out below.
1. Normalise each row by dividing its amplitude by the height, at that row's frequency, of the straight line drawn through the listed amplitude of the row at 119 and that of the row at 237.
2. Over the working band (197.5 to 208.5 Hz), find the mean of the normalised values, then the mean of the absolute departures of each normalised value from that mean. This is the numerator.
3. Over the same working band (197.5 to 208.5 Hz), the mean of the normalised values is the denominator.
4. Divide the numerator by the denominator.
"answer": 0.0162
